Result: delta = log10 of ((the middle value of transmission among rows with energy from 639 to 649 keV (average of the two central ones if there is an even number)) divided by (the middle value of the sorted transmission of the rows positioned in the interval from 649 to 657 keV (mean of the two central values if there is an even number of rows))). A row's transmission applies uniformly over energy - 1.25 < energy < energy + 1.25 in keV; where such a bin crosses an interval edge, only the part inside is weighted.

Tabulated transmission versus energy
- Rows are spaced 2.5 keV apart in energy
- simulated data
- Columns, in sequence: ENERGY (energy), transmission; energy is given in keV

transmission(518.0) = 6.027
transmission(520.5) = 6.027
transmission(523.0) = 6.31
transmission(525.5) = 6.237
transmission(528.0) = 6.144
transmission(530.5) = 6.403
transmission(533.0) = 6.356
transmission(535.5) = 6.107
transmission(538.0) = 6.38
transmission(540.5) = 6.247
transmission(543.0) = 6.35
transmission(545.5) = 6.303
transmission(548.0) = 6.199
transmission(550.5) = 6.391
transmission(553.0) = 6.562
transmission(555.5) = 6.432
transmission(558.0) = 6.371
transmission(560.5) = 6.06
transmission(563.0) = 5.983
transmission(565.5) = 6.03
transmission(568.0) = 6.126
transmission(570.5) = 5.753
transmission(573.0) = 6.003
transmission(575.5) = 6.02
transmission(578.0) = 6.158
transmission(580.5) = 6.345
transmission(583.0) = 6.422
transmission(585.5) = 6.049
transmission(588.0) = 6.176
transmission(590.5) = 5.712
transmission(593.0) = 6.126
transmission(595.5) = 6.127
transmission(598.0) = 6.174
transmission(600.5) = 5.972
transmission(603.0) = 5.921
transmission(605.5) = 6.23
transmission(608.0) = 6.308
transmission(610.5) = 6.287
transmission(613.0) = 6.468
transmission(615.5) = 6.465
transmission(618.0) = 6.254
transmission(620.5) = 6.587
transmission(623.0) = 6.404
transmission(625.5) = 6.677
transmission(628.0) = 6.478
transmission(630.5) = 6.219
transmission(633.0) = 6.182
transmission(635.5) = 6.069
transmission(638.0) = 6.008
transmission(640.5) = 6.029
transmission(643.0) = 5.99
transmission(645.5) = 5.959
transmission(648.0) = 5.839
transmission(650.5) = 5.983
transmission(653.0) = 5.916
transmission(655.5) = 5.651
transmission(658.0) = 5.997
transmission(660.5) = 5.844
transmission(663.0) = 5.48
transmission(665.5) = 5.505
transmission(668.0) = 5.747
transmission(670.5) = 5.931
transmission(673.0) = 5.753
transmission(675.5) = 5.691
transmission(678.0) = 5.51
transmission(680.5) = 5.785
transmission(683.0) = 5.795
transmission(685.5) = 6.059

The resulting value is 0.004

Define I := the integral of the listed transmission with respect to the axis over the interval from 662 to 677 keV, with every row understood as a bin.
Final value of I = 85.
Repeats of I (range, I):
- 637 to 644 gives 42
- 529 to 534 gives 32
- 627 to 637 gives 62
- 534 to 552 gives 113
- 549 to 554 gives 32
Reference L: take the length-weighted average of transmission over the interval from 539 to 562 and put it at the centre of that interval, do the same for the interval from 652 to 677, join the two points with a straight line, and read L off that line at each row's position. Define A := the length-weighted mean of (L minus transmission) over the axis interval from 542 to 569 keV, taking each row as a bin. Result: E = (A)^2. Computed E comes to 0.002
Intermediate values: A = 0.04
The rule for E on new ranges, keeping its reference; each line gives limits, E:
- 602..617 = 0.068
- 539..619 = 0.000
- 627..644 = 0.059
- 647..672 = 0.000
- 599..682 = 0.028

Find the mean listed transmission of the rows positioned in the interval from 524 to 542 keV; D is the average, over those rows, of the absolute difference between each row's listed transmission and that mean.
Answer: 0.10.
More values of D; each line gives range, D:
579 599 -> 0.14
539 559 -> 0.08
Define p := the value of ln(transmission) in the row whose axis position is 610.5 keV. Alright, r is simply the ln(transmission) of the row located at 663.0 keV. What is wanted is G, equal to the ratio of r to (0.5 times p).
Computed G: 1.85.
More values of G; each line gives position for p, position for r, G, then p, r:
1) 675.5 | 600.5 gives 2.06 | 1.74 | 1.79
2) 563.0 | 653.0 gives 1.99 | 1.79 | 1.78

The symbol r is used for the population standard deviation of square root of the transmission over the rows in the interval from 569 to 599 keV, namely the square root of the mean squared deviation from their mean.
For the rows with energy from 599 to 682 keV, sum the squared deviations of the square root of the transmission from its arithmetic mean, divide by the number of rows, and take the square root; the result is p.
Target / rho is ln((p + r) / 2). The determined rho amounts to -2.96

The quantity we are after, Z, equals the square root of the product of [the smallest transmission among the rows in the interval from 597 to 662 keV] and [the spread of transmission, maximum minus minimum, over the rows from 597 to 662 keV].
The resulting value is 2.41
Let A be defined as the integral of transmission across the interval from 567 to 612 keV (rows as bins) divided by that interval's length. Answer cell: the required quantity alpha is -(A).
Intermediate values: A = 6.11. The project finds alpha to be -6.11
